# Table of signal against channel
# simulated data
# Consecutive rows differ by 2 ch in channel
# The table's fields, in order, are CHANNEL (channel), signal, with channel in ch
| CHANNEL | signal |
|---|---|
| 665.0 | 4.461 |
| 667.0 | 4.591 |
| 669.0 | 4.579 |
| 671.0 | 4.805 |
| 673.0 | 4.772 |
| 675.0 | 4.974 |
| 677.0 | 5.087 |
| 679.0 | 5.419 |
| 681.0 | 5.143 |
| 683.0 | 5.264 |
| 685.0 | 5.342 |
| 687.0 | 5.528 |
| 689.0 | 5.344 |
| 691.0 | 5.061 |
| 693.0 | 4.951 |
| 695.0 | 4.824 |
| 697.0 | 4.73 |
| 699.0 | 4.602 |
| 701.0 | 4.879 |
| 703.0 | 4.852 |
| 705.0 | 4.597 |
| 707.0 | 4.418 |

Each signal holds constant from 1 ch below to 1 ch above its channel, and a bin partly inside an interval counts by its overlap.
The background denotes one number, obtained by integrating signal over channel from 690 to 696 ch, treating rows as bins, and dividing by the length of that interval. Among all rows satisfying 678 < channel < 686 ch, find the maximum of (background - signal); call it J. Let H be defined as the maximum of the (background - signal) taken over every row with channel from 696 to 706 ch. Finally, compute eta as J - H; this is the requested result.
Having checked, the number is -0.5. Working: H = 0.3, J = -0.20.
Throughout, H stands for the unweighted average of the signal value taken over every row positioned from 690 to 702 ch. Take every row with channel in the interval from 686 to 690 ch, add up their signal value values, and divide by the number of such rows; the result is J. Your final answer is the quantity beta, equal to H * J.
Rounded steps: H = 4.8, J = 5.4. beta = 26.3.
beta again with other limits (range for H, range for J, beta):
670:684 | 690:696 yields 25.1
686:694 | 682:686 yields 27.7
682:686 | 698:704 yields 25.3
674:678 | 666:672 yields 23.4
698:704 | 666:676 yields 22.7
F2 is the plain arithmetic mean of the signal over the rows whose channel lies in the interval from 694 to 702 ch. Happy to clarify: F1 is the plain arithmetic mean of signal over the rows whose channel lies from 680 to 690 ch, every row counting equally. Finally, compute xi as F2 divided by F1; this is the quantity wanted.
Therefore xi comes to 0.89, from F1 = 5.32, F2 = 4.76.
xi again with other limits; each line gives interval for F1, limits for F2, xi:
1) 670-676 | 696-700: 0.96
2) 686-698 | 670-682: 0.99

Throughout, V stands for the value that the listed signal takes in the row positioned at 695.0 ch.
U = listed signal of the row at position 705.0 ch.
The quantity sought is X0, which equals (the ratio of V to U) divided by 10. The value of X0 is 0.105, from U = 4.597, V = 4.824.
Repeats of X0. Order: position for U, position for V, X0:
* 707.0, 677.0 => 0.115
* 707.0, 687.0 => 0.125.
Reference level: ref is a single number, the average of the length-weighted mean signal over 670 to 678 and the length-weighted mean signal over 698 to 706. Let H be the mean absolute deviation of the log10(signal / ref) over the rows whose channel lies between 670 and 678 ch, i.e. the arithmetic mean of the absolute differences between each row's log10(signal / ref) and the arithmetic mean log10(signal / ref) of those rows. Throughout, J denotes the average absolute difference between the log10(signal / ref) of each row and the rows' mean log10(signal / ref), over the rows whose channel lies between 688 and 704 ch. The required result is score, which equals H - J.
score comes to -0.0033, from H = 0.0107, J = 0.014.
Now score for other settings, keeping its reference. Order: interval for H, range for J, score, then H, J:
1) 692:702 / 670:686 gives -0.0068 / 0.0096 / 0.016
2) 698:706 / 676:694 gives -0.0009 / 0.0122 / 0.013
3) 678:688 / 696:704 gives -0.0002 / 0.0089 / 0.009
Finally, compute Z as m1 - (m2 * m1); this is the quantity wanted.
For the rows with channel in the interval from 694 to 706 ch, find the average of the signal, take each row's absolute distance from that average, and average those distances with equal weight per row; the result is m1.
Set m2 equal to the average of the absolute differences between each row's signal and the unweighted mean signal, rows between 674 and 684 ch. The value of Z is 0.091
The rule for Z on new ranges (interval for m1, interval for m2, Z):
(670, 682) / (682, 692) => 0.162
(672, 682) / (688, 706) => 0.137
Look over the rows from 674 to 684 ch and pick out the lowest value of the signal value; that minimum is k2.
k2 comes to 4.974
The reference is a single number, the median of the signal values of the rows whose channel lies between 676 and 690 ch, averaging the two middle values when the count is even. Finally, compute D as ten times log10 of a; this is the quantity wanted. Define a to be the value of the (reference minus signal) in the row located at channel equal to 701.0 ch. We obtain -3.3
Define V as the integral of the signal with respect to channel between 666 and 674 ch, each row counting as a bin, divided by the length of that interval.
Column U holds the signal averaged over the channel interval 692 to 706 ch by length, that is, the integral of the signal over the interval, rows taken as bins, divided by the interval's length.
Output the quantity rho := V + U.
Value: 9.46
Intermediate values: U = 4.8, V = 4.7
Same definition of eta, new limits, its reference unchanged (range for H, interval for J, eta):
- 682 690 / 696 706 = 0.7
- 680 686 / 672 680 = 0.4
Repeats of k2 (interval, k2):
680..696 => 4.824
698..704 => 4.602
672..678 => 4.772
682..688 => 5.264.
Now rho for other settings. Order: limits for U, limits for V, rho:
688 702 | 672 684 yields 10.02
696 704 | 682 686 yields 10.07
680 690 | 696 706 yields 10.06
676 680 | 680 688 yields 10.57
